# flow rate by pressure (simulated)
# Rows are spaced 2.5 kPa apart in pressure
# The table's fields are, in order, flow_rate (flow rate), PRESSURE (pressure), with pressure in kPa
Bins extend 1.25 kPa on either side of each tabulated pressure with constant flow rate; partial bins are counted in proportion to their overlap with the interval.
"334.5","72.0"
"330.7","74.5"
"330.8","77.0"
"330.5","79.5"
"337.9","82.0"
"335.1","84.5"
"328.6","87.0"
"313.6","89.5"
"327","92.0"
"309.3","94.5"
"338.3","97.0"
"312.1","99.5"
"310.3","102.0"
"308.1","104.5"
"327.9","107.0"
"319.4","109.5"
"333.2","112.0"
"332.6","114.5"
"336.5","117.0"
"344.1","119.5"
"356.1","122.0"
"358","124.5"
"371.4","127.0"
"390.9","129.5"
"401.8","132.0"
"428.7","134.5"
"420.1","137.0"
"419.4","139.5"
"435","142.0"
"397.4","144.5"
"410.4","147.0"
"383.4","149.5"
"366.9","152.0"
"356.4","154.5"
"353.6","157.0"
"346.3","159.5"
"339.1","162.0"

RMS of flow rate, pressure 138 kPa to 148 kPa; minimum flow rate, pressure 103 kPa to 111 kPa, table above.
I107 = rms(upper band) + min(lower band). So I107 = 724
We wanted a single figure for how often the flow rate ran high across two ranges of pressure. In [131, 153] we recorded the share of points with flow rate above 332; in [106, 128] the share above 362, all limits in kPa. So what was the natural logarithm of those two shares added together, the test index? 0.11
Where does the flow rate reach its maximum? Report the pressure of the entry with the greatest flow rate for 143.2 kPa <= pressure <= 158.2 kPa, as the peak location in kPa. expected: 147.0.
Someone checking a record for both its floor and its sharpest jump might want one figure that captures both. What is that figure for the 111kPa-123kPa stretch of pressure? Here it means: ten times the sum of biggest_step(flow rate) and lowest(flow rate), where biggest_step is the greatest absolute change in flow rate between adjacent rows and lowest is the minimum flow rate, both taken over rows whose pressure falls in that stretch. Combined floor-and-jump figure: 3446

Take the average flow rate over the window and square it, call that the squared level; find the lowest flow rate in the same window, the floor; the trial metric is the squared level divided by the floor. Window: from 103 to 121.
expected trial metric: 351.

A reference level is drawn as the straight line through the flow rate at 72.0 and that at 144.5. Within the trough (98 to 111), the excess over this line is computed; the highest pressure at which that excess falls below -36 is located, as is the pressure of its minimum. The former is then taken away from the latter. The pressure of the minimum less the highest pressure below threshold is -5.0 kPa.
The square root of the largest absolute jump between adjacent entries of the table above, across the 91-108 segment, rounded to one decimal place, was 5.4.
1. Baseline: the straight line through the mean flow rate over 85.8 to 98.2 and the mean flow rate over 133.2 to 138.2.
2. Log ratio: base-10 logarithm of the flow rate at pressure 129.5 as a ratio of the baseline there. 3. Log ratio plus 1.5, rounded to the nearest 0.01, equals 1.48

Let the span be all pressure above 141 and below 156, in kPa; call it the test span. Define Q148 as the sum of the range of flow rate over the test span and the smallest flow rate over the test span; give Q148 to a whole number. 435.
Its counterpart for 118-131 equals 391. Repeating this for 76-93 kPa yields 338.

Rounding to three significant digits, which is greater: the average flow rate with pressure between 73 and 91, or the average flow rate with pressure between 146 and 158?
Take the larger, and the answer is 374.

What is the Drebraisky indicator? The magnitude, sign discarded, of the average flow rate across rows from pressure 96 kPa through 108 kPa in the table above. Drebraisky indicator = 319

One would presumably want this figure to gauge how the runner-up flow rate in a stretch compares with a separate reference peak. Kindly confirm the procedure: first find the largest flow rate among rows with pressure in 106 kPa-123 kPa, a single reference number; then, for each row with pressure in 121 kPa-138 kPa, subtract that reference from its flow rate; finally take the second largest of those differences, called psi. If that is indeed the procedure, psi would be 64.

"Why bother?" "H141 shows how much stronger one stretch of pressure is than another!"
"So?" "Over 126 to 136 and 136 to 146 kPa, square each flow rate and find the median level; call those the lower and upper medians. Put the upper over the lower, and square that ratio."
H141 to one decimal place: 1.3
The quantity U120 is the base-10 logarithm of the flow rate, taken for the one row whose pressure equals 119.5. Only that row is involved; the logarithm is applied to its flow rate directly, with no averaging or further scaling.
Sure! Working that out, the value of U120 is 2.54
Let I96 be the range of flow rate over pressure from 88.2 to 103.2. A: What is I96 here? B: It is 29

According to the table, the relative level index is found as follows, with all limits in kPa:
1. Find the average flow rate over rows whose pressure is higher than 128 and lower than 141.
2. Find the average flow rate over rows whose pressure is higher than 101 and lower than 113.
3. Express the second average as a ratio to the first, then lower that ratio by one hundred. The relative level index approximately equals -99.2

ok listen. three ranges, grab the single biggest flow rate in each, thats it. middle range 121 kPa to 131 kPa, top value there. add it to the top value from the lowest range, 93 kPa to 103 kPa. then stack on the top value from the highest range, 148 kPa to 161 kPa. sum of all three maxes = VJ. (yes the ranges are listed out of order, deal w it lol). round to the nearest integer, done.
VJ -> 1113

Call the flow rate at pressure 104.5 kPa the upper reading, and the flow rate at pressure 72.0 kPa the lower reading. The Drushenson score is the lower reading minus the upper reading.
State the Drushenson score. 26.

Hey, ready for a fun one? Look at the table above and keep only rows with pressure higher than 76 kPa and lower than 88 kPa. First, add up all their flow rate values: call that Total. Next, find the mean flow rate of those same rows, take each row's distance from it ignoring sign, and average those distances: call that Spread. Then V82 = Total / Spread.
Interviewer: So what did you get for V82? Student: 530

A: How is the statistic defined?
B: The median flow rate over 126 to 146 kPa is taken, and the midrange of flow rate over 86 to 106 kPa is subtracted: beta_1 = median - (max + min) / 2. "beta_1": 87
